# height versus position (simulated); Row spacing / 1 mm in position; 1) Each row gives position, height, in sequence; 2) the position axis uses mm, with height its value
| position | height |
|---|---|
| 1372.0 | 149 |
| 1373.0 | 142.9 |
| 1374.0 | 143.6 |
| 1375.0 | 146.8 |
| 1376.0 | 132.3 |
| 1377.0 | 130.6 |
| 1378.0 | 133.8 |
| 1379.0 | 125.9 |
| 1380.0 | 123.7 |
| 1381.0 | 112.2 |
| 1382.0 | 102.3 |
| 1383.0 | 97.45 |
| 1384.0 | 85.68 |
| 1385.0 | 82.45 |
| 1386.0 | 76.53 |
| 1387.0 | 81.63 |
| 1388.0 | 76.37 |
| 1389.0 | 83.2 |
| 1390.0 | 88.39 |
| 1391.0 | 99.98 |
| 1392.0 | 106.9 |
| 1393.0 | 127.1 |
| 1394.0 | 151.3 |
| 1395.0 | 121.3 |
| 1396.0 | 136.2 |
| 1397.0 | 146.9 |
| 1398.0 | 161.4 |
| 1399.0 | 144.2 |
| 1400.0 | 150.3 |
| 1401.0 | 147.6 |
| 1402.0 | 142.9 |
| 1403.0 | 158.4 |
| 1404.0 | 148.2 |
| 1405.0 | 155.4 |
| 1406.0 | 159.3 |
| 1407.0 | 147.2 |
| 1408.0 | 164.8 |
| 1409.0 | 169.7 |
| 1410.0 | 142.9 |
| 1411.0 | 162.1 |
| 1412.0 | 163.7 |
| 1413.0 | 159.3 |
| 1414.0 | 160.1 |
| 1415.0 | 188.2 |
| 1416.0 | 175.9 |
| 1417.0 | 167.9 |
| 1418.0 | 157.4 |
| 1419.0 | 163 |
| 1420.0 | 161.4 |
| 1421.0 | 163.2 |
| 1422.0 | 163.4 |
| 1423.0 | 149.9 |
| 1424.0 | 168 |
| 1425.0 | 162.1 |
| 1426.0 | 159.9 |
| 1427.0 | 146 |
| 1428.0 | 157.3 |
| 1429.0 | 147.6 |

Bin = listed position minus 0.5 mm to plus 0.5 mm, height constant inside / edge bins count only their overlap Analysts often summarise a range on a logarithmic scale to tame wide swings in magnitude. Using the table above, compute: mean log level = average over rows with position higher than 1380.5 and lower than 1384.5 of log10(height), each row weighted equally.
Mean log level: 2.00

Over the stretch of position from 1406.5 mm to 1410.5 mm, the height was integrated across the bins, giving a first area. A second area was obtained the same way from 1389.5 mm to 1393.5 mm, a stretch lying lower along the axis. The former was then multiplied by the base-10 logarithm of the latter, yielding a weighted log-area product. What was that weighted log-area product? 1640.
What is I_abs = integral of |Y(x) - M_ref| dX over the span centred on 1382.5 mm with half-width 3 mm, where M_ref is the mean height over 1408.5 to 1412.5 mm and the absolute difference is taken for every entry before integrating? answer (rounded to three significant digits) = 354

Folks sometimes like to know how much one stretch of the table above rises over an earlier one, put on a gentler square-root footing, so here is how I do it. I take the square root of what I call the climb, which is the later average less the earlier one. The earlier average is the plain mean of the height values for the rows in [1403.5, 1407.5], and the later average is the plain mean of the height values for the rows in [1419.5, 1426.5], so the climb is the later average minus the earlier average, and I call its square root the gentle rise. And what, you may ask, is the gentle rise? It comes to 3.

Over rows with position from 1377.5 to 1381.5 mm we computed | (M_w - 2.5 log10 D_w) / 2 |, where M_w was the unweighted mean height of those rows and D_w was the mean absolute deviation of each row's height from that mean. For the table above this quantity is 61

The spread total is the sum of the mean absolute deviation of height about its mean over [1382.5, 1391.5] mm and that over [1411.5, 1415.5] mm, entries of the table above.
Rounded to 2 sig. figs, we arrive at 17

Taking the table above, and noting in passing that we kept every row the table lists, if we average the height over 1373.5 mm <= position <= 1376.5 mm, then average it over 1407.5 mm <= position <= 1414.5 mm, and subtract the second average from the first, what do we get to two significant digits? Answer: -19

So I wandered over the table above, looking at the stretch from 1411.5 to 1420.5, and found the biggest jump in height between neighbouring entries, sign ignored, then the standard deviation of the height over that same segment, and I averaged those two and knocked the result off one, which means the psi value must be -18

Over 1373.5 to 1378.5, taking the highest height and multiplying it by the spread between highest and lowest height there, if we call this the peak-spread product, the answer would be 2378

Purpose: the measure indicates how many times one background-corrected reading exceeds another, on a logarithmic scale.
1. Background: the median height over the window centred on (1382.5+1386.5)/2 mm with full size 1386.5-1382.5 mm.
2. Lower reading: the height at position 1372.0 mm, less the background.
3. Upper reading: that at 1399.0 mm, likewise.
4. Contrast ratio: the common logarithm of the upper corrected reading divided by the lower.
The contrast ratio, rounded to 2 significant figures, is -0.033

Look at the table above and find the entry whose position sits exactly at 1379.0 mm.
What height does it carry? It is 125.9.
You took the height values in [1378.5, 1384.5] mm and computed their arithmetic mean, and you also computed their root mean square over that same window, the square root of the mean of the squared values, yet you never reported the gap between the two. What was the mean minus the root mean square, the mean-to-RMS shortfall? -0.94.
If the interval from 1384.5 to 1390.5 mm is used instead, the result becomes -0.10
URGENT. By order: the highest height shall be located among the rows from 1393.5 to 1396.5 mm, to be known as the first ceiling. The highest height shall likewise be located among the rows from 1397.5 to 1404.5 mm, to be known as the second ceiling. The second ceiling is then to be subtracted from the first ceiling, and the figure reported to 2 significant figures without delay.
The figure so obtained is -10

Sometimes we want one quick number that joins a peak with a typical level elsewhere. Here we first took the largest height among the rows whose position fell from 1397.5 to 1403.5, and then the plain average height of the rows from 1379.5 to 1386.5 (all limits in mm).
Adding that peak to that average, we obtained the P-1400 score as 259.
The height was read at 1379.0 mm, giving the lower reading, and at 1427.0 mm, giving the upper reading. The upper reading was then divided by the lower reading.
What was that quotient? 1.2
